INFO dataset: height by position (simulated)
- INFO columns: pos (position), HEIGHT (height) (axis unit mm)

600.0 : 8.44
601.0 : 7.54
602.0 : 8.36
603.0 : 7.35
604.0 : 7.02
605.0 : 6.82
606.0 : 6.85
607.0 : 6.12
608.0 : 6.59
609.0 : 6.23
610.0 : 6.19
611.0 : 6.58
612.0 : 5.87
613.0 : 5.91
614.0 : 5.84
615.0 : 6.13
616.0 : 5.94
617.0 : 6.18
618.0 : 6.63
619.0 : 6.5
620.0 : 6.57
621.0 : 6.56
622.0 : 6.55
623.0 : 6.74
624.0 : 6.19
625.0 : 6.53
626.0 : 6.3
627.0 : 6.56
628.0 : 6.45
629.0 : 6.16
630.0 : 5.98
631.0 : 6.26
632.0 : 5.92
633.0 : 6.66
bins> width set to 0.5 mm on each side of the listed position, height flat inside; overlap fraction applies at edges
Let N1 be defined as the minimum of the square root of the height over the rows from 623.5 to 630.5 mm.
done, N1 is 2.45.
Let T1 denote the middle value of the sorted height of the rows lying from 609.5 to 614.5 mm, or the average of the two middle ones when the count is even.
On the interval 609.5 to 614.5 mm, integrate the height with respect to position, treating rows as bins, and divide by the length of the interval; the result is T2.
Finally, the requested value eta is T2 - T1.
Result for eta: 0.17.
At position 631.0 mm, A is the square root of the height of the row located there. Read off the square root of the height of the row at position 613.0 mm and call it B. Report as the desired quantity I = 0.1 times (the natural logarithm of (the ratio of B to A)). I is -0.003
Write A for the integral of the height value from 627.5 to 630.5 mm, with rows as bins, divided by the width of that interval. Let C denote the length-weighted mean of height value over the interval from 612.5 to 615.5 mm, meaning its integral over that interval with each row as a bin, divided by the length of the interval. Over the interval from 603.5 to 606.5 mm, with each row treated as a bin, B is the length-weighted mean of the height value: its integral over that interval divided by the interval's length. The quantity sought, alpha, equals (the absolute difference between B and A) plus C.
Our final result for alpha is 6.7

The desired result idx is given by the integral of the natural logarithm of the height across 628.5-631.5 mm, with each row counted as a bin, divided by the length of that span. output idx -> 1.81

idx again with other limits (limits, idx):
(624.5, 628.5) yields 1.87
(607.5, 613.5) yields 1.83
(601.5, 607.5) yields 1.95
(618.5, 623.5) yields 1.88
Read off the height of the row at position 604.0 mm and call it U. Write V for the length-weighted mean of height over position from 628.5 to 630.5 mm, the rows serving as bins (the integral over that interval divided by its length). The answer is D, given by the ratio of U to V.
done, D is 1.16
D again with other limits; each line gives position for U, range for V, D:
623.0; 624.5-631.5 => 1.07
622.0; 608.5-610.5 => 1.05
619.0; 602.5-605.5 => 0.92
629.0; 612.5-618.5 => 1.01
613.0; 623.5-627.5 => 0.92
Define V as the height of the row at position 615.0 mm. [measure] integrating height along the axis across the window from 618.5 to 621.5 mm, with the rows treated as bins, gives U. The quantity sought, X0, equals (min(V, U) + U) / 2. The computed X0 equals 12.9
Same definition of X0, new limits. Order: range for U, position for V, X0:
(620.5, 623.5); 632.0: 12.9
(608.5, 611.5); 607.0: 12.6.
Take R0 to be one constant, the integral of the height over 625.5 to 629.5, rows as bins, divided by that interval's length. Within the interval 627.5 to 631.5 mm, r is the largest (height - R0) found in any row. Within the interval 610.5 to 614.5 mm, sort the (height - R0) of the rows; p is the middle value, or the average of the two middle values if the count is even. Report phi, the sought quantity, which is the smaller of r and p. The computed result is -0.48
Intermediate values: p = -0.48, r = 0.08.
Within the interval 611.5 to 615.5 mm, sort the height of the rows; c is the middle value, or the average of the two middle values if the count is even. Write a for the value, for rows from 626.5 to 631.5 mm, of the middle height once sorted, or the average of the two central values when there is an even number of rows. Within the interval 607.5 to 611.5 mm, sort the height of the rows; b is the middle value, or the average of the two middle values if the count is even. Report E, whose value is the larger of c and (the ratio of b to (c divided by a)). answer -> 6.81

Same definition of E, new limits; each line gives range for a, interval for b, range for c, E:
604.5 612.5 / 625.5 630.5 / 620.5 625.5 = 6.55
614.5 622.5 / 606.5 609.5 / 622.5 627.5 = 6.53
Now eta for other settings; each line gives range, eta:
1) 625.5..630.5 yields -0.01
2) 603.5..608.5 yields -0.14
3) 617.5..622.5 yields 0.00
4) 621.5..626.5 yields -0.07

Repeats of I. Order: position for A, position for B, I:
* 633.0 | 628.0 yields -0.002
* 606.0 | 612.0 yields -0.008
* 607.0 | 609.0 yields 0.001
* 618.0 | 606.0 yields 0.002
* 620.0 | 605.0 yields 0.002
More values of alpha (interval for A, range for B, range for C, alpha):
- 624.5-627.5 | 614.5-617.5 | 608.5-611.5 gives 6.7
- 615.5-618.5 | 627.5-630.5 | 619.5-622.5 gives 6.6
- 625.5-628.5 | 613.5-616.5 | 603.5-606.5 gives 7.4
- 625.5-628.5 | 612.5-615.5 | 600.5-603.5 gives 8.2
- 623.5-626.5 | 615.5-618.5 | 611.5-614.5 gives 6.0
